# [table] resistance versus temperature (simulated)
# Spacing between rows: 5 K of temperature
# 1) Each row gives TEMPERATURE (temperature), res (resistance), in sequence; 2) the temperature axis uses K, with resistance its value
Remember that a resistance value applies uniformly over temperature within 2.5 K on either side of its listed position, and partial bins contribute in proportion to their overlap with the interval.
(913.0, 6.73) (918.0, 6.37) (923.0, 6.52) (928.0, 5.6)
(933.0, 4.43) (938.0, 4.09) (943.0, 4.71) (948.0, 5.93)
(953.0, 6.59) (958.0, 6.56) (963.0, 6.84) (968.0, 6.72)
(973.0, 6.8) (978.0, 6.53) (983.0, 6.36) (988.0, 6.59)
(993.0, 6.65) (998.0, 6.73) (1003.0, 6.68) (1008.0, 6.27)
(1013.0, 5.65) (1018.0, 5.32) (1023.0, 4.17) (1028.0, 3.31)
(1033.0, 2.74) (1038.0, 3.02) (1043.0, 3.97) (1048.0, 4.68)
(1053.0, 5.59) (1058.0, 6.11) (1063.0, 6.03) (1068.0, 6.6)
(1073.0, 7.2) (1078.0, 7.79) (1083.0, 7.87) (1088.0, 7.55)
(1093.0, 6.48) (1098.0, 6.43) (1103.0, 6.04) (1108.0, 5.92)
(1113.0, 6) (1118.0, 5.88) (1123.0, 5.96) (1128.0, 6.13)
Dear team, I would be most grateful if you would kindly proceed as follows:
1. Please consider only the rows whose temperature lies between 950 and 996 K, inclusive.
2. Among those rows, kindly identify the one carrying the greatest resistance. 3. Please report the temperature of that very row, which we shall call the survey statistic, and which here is 963.0 K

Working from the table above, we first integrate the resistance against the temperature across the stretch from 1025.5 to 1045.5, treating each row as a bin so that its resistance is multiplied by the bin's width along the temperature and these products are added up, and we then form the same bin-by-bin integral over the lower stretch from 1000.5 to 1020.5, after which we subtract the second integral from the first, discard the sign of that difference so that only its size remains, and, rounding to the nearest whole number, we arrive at 54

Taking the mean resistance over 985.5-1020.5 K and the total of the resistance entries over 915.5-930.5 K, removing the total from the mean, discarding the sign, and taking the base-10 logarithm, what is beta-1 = 1.1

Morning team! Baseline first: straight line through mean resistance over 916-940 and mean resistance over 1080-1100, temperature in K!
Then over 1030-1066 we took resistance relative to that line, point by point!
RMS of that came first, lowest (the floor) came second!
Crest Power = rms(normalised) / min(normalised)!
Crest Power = 1.7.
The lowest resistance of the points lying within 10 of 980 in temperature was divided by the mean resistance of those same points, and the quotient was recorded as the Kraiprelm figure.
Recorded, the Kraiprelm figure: 0.968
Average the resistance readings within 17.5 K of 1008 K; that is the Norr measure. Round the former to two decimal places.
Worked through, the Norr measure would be 5.92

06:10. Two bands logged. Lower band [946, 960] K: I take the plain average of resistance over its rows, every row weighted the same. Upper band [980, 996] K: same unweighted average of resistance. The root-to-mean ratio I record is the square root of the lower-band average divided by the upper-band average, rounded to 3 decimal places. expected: 0.386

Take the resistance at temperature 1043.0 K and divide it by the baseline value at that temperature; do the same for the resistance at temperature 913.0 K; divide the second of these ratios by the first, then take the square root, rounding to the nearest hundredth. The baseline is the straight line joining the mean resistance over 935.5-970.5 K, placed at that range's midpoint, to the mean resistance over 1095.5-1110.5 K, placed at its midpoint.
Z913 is 1.32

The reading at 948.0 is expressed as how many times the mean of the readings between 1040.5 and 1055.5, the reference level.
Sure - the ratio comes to 1.25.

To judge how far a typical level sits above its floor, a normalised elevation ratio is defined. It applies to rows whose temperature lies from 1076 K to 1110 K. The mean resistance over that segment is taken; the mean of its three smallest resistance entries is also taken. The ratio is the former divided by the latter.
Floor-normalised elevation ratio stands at 1.12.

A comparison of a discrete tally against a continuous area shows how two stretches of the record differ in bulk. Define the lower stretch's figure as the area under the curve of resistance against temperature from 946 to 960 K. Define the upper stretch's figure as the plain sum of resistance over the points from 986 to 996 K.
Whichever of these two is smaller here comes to 13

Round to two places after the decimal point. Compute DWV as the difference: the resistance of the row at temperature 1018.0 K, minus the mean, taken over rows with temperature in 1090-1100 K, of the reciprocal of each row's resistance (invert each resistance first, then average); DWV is 5.17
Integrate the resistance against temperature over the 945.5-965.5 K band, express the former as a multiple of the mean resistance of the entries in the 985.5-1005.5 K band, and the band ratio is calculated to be 19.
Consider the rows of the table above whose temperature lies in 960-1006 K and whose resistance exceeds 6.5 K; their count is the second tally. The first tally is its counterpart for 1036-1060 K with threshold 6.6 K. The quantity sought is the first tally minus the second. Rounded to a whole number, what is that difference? -8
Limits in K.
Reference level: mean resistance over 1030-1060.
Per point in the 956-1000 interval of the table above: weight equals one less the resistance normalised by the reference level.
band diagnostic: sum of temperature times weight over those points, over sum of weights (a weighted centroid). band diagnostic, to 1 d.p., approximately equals 977.9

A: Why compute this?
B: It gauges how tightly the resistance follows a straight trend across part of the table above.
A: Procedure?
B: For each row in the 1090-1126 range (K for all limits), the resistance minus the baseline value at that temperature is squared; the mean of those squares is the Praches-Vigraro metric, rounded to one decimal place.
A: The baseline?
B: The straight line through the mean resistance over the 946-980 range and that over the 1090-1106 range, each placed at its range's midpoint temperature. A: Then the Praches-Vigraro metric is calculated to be 0.1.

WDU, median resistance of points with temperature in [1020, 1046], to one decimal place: 3.3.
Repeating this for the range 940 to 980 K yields 6.6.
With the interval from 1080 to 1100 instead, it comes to 7.0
